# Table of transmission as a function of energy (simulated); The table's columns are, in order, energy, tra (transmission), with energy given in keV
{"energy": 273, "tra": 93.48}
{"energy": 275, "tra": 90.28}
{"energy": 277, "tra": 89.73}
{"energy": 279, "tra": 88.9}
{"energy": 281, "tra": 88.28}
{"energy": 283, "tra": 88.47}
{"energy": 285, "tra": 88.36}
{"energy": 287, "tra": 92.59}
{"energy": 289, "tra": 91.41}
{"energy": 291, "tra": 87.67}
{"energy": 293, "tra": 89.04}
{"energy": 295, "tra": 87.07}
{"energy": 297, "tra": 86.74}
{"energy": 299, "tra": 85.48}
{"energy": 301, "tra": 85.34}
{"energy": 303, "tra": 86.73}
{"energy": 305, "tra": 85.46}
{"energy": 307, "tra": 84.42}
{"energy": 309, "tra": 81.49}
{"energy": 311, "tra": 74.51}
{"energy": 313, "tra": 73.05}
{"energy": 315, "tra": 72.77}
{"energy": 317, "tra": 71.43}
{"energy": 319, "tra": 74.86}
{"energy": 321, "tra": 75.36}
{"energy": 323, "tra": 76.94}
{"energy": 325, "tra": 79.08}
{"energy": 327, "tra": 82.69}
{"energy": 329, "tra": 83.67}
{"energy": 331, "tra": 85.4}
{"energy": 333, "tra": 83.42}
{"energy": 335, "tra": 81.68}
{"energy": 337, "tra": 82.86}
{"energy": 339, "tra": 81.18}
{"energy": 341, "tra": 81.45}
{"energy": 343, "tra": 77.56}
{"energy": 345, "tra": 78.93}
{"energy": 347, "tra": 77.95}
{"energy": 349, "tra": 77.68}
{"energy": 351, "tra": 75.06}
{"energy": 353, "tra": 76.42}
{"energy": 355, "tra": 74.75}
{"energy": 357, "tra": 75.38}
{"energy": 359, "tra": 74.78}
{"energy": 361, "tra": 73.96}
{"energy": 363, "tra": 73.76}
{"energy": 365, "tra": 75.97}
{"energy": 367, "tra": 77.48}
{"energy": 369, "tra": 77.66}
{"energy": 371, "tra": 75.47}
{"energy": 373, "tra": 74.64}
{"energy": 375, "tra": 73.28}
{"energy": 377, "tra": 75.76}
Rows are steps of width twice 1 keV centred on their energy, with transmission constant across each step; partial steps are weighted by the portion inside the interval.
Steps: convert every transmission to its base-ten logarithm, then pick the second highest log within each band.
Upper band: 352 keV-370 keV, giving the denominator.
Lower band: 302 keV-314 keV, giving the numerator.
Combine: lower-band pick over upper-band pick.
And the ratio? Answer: 1.023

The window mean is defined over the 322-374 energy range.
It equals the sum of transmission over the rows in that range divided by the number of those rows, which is 78.3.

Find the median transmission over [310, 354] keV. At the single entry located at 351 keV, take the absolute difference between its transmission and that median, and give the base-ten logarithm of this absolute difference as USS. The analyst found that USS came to 0.44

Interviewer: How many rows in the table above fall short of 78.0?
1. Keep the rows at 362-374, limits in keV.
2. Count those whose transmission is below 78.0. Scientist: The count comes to 6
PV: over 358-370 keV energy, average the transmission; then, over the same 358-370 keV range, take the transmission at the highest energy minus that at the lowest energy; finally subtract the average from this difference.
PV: -73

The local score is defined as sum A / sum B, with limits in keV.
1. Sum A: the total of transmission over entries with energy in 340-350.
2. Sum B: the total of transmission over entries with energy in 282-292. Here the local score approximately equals 0.88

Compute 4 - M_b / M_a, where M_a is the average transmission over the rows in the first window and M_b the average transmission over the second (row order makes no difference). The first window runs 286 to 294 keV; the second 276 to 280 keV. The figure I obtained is 3.01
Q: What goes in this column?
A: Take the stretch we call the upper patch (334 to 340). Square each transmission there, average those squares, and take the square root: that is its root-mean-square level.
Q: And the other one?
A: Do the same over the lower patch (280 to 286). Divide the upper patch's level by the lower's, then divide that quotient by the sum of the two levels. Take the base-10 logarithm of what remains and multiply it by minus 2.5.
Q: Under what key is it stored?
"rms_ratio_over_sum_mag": 5.66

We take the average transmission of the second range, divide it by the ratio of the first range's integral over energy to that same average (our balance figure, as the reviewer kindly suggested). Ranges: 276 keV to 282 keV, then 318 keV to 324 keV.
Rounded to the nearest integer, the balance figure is 11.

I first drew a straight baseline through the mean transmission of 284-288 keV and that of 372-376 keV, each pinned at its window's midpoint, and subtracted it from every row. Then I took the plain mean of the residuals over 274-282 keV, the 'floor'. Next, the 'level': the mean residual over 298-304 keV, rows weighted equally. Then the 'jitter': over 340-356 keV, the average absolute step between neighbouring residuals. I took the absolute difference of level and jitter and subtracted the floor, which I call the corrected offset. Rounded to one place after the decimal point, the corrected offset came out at 6.1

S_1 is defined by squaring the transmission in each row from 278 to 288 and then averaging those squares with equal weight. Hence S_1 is 7981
